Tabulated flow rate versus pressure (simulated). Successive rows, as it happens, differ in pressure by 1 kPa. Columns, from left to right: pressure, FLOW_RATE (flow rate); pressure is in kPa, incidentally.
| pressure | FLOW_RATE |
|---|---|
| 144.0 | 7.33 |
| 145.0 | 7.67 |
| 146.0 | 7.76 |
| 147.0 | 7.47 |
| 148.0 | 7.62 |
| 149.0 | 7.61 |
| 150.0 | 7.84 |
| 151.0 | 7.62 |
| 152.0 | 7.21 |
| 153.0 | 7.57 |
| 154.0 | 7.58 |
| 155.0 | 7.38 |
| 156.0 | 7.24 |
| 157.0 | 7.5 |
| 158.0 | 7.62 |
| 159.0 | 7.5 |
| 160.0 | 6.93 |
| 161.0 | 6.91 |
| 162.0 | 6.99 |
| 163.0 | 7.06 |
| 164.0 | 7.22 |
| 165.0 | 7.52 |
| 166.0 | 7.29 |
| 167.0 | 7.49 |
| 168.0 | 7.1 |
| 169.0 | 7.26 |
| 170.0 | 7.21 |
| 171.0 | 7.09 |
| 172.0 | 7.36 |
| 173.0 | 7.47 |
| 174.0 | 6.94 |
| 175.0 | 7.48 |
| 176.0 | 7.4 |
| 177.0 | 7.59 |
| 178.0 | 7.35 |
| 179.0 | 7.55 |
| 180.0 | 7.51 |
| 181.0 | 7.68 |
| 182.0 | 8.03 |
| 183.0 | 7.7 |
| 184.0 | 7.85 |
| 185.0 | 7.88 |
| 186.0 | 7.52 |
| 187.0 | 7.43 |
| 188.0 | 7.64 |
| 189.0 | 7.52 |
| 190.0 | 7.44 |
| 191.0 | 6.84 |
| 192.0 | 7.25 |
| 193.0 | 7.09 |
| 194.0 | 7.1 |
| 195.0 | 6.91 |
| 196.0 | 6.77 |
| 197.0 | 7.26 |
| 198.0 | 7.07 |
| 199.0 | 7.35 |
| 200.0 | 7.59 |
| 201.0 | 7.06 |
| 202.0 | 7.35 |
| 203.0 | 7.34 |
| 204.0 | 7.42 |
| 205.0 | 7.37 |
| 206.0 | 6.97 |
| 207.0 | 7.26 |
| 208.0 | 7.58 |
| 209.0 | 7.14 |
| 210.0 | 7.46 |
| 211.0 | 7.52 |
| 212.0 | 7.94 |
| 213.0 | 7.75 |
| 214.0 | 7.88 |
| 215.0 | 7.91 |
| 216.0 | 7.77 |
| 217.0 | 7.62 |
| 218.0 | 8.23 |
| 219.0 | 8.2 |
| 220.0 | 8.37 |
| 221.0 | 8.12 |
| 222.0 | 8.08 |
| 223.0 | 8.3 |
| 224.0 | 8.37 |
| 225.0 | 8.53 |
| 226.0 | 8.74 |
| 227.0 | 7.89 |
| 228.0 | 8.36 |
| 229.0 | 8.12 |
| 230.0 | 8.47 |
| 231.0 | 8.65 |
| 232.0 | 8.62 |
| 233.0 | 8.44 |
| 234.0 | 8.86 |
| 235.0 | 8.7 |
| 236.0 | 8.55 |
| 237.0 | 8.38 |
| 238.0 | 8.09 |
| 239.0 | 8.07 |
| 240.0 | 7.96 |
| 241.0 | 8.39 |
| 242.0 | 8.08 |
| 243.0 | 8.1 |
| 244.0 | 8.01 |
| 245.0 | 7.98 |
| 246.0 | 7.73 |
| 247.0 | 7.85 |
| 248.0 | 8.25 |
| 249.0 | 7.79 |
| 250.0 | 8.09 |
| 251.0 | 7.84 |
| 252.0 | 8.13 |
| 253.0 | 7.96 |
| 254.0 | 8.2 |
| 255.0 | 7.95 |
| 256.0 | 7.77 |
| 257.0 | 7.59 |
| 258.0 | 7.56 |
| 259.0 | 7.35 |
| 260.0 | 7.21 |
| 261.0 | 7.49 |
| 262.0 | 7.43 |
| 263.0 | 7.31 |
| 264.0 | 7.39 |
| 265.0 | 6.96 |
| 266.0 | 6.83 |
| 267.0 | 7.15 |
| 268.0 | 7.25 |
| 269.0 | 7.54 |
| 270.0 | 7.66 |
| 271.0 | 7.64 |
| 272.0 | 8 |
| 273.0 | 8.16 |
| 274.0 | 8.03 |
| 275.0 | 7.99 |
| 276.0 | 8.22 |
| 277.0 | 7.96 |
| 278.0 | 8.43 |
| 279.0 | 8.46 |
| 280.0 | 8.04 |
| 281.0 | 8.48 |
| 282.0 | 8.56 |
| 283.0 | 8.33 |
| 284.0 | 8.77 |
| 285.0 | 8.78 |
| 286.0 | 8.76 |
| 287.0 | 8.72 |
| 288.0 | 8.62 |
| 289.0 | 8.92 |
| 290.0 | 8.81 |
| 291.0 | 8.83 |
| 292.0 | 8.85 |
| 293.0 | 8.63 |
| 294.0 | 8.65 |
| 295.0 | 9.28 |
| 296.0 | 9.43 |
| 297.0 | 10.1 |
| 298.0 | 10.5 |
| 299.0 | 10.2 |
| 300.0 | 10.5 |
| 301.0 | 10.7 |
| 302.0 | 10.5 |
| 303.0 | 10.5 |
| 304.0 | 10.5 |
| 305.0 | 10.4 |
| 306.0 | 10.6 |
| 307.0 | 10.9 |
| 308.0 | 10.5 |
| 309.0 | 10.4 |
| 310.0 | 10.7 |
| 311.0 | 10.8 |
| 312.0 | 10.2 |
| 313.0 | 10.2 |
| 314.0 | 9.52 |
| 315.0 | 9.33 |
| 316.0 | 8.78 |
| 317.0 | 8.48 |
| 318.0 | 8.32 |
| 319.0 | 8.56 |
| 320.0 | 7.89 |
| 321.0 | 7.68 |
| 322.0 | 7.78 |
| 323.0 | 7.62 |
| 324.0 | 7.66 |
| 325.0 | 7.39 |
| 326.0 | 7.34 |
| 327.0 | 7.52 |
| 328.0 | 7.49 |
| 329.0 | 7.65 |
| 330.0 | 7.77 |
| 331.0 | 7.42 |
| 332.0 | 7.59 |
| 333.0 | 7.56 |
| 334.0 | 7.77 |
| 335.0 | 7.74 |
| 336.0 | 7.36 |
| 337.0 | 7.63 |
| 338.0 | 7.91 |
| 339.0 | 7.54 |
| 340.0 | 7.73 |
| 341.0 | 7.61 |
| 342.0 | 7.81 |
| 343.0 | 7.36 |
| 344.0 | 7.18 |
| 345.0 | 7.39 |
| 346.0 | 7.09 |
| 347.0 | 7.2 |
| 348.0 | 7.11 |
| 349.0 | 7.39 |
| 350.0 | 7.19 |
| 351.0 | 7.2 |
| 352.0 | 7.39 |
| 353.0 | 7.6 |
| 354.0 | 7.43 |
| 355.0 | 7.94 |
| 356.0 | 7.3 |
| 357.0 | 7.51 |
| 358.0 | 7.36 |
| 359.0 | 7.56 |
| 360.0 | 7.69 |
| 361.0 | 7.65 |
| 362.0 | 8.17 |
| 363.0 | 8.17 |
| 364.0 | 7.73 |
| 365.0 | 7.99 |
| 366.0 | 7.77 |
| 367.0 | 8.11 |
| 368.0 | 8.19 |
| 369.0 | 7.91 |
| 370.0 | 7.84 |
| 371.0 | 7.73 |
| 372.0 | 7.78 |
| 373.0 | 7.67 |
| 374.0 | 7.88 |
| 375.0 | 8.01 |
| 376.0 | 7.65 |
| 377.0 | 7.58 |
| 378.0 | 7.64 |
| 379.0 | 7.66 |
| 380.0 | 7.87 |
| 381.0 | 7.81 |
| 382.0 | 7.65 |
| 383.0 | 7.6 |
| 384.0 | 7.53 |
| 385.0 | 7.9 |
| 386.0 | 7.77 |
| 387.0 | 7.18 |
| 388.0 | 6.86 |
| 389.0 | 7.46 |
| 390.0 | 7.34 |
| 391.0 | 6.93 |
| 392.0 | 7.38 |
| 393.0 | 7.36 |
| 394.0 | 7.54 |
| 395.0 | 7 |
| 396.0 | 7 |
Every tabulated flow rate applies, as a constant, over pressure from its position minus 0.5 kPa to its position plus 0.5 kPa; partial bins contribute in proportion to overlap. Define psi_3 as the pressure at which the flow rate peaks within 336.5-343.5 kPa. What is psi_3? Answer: 338.0 kPa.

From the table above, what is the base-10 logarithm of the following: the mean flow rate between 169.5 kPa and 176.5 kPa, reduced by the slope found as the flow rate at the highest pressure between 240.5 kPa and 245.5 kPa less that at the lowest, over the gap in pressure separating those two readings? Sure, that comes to 0.87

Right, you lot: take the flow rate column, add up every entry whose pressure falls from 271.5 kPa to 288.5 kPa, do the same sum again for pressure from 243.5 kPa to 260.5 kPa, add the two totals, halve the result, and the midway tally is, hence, 138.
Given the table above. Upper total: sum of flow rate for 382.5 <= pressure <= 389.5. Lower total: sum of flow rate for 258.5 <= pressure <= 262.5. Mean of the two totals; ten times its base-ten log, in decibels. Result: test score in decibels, 16.1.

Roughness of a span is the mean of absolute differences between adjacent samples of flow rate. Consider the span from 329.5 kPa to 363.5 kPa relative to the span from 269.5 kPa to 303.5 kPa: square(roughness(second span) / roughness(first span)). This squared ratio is 1.11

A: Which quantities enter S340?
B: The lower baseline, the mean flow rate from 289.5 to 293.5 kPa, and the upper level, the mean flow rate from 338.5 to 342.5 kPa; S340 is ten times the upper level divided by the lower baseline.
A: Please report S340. 8.74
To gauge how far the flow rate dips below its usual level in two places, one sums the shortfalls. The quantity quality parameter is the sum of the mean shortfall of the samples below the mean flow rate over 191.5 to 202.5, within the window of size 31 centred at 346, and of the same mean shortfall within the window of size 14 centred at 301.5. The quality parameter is -3.5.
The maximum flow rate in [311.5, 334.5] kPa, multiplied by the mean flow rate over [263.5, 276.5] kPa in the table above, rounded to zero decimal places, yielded 78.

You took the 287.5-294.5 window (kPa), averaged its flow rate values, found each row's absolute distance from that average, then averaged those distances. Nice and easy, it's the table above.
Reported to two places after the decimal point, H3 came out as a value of 0.11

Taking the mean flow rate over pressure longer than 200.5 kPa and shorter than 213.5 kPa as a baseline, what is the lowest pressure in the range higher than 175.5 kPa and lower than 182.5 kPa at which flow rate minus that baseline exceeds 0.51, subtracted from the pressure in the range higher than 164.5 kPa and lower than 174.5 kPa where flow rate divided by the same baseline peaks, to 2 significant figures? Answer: -17 kPa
